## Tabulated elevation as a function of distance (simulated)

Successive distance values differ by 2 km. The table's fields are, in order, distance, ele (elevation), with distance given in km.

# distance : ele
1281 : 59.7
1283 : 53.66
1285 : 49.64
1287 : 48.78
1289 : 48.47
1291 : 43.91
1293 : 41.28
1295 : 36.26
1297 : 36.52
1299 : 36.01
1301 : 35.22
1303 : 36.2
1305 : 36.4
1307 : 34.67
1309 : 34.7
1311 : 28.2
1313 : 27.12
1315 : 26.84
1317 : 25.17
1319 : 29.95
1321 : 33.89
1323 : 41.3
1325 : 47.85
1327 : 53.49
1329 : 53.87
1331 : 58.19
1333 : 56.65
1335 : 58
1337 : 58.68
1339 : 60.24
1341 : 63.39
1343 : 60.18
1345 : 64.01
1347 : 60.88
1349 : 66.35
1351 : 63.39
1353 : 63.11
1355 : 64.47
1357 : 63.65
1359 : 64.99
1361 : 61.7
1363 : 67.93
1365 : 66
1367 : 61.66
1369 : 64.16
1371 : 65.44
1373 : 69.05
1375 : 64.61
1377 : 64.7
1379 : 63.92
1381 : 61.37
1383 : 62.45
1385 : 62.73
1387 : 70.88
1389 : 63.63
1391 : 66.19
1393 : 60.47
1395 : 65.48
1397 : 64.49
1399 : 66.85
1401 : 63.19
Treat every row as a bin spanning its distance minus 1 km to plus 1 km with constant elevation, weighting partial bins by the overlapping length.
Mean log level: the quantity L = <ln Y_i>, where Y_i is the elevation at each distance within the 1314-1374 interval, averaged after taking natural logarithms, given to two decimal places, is 4.00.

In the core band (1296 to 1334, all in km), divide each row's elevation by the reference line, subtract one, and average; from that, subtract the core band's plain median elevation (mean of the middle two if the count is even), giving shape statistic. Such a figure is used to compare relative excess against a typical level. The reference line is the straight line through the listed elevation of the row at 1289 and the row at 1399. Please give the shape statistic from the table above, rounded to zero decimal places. -36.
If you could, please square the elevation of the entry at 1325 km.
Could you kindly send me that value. 2290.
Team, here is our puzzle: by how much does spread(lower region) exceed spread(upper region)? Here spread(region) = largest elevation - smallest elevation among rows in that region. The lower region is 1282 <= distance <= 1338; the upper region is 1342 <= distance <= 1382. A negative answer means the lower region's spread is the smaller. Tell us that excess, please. 25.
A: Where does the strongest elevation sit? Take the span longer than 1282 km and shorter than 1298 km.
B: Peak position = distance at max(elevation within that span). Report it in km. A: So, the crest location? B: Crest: 1283 km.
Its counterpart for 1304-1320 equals 1305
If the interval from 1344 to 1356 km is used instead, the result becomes 1349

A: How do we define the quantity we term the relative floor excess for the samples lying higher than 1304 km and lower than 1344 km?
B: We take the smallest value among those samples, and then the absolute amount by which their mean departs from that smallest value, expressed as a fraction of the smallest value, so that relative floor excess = 0.77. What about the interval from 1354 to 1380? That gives 0.05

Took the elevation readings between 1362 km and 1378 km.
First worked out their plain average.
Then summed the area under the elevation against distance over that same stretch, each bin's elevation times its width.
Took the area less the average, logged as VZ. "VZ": 982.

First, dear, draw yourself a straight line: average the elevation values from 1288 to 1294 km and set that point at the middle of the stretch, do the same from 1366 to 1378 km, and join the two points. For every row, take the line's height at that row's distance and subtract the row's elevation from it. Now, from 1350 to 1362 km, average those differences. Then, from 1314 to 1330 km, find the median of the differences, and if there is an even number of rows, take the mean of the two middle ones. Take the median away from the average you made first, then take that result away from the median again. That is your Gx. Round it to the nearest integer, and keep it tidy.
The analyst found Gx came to 32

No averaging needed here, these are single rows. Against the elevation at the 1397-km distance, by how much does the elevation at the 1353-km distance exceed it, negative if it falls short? -1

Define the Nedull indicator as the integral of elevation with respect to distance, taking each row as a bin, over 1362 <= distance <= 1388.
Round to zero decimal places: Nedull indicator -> 1690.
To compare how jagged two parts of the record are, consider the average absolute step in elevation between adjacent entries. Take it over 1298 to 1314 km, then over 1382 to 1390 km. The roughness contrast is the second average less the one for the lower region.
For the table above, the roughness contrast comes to 3.6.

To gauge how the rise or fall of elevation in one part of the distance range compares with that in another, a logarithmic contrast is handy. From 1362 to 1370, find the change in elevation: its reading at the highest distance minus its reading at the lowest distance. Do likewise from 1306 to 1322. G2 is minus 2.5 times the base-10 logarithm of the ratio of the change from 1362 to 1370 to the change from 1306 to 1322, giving -1.7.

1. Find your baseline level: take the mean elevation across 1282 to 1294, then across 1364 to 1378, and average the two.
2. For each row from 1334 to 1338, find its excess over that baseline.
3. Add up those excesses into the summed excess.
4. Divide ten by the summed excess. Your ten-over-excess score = 2.5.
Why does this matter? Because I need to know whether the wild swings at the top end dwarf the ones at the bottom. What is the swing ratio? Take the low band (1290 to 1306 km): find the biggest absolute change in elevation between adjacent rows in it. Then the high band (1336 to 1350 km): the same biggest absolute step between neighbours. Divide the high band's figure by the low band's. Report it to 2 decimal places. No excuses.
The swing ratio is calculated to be 1.09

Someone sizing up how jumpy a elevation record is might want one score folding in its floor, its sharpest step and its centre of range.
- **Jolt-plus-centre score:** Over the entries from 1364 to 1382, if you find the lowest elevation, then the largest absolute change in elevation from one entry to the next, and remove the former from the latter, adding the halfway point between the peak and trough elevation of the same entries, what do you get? 8.3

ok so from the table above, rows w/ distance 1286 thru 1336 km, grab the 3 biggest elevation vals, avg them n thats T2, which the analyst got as 58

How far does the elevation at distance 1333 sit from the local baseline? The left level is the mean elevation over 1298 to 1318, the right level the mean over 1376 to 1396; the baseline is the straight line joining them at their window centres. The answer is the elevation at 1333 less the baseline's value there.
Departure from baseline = 14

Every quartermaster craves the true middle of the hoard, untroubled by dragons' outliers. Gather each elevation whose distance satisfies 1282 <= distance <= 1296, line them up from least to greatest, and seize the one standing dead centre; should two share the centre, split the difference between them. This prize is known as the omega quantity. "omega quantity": 48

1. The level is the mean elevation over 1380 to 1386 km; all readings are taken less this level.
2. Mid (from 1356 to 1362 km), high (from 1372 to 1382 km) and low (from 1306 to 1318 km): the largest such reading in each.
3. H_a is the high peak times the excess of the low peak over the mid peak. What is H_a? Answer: -208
